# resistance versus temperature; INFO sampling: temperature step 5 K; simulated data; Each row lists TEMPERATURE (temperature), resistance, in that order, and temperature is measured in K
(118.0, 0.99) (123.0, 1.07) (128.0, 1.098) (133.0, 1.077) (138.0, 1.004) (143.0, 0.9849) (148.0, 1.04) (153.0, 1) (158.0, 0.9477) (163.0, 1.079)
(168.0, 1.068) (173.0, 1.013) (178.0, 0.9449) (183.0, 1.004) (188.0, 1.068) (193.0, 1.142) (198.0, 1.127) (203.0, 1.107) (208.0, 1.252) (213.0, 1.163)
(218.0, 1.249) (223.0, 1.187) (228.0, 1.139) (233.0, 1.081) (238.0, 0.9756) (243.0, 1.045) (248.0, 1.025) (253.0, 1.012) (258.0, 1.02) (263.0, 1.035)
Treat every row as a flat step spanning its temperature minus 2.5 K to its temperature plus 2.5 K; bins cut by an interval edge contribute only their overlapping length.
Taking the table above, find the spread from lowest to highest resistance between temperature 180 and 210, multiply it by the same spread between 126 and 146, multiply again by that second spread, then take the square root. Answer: 0.06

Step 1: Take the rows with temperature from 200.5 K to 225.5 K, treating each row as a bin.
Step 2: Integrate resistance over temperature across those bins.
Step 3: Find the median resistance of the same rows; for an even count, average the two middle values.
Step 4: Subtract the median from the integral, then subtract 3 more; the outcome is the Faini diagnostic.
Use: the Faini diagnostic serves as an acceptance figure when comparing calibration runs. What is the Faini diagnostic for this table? 25.6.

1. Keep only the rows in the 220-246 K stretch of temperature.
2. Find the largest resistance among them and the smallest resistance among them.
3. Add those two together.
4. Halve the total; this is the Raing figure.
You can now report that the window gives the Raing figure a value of 1.08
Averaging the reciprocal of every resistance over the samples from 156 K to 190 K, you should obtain 0.985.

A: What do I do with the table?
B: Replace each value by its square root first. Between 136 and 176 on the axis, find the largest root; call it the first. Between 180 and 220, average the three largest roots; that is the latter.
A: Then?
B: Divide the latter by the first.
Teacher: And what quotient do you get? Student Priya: 1.064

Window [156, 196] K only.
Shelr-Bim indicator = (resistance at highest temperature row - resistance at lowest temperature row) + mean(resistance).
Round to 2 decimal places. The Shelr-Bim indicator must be 1.23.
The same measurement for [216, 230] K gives 1.08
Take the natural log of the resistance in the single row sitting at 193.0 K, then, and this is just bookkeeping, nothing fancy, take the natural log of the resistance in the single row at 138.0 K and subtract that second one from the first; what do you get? 0.13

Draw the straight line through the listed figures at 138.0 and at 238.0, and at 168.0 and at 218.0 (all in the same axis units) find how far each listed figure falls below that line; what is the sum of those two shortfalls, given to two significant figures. -0.34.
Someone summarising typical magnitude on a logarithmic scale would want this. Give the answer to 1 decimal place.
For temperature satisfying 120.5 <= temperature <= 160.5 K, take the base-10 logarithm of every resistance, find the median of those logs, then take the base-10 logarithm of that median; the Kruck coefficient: -2.0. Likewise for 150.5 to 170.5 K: -1.8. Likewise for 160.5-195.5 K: -1.5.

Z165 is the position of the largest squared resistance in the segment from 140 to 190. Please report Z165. 163.0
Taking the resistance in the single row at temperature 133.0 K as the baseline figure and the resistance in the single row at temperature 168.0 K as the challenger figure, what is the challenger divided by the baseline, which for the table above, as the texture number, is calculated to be 0.99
